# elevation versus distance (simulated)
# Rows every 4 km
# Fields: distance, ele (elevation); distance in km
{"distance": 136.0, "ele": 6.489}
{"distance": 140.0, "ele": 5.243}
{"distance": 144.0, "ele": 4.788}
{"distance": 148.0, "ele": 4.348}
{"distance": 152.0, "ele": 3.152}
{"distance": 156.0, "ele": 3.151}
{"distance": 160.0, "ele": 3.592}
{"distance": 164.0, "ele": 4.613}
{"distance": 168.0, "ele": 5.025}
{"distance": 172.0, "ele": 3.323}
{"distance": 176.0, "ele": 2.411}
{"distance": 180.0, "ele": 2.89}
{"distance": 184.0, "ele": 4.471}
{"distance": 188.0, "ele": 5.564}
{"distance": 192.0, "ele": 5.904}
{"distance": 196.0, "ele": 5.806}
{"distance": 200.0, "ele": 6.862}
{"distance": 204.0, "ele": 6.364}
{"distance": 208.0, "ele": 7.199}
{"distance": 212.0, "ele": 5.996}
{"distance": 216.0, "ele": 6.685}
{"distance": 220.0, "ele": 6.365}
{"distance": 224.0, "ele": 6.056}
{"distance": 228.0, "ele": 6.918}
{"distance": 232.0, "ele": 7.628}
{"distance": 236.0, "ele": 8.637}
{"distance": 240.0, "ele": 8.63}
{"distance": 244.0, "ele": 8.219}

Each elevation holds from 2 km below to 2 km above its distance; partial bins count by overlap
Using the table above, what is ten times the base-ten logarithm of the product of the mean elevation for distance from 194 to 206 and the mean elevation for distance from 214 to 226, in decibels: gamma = 16.1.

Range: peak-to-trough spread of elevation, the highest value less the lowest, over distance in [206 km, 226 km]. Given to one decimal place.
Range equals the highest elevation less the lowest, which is 1.2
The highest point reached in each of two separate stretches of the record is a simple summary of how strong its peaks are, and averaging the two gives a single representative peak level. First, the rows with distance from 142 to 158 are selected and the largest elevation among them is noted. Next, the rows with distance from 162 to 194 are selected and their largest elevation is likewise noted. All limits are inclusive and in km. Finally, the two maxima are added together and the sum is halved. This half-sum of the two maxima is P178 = 5.35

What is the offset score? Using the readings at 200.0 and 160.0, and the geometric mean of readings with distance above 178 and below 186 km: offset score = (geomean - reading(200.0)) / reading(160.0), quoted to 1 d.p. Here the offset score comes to -0.9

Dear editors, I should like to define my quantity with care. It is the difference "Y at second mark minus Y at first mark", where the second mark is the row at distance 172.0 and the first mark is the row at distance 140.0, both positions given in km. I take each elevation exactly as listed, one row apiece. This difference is -1.9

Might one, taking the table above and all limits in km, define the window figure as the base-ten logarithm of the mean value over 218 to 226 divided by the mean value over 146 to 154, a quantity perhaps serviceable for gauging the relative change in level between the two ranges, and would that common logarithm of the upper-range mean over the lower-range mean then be 0.22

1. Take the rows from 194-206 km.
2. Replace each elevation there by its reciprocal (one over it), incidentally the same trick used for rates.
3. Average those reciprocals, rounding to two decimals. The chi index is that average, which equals 0.16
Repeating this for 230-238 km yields 0.12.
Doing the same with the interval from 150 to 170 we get 0.27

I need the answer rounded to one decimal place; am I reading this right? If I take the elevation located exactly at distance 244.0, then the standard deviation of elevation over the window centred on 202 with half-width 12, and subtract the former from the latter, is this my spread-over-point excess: -7.7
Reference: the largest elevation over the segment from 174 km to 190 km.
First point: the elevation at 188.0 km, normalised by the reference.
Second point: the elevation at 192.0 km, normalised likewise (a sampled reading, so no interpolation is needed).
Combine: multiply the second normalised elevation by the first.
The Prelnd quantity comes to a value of 1.1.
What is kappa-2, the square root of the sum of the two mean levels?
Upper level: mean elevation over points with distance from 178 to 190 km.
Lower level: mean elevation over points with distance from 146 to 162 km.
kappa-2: 2.81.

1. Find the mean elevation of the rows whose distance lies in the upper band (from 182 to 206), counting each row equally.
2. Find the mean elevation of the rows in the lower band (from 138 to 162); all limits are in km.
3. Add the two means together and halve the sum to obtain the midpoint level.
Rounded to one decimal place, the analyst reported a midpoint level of 4.9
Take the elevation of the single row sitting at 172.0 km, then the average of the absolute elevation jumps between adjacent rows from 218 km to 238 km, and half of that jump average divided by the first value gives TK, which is 0.11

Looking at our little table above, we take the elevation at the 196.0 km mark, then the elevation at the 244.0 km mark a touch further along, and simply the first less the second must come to -2.4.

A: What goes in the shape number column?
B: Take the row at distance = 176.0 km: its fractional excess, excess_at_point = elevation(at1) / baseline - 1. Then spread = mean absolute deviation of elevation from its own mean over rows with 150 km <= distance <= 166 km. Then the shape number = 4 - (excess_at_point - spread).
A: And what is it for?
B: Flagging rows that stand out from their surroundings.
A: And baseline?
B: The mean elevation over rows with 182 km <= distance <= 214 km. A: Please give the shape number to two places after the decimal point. 5.09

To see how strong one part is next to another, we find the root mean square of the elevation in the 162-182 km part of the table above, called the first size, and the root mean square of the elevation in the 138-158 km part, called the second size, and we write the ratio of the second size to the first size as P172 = 1.1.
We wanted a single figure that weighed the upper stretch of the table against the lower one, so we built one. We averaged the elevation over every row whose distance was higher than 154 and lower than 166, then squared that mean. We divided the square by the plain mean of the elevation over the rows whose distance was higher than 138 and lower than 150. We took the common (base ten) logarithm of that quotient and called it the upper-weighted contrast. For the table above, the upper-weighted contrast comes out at 0.48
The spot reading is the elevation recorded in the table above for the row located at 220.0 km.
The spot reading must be 6.365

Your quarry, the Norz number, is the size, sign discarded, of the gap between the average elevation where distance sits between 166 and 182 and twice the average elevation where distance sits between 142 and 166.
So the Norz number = 4.5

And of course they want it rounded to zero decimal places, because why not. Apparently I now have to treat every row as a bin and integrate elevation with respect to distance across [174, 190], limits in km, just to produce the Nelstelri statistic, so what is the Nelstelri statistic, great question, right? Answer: 61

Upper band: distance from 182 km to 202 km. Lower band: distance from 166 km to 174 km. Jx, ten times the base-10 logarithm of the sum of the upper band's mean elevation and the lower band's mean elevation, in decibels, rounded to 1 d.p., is 10.0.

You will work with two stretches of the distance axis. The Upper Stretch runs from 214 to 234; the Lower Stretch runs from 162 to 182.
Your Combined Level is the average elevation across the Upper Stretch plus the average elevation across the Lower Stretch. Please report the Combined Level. 10.4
